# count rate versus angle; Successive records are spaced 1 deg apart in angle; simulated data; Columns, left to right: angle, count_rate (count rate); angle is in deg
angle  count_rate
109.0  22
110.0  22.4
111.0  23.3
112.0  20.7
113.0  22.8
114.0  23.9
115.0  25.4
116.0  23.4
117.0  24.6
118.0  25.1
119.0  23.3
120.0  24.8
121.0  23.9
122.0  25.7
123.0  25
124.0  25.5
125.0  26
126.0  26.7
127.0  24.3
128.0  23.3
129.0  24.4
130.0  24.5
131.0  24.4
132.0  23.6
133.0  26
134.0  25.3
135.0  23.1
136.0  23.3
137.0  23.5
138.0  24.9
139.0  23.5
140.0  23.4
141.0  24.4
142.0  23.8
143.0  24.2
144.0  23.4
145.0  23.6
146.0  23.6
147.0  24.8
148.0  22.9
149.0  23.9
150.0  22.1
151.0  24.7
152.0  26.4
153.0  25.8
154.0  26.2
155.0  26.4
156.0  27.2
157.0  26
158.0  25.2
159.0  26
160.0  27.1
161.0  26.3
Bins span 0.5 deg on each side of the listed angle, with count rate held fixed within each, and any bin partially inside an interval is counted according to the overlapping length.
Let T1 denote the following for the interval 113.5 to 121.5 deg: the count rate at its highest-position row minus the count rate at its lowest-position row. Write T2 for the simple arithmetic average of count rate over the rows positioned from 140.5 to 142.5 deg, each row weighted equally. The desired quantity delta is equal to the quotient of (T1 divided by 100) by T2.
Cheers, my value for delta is 0.0000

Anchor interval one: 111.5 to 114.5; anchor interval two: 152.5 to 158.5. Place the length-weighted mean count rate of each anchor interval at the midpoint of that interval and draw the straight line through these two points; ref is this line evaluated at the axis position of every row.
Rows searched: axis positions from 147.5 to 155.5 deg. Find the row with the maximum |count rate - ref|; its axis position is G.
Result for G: 150.0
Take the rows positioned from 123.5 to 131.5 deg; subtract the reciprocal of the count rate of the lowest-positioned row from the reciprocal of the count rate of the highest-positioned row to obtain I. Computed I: 0.0018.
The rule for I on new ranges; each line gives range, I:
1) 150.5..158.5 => -0.0008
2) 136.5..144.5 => 0.0002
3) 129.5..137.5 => 0.0017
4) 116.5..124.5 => -0.0014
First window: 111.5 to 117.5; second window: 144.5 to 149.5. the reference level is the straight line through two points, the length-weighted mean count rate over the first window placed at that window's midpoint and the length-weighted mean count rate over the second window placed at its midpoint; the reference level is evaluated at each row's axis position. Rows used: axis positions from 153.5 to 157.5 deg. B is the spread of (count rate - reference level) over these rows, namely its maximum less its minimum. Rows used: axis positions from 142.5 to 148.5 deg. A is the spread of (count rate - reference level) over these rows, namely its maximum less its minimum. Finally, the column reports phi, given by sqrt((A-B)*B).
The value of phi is 0.9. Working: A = 1.9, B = 1.2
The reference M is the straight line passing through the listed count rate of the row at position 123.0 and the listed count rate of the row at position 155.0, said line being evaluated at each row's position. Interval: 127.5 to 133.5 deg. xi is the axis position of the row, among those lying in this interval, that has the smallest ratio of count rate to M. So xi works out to 128.0 deg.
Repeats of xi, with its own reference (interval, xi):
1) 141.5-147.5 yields 144.0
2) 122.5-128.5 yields 128.0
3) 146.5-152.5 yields 150.0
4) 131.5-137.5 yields 135.0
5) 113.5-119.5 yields 119.0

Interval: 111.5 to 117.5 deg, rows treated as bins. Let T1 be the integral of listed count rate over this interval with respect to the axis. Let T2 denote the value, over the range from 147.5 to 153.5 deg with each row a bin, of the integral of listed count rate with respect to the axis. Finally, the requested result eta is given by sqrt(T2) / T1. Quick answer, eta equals 0.086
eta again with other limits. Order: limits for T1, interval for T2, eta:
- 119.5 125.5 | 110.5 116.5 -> 0.078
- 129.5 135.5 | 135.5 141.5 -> 0.081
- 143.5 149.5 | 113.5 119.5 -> 0.085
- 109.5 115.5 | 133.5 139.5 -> 0.087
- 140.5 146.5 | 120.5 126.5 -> 0.086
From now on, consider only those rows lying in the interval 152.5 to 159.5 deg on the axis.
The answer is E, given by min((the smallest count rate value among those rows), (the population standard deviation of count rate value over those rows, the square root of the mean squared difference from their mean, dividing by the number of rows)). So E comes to 0.56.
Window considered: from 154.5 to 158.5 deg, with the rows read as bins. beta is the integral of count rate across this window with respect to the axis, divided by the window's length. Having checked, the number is 26.2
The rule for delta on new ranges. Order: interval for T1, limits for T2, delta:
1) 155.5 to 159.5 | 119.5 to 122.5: -0.0005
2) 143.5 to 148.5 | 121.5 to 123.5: -0.0002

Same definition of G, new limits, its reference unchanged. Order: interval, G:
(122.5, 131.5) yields 126.0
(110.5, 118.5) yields 115.0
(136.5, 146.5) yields 144.0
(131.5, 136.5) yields 133.0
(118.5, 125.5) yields 125.0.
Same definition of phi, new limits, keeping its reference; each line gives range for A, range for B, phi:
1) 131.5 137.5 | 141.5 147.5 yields 1.5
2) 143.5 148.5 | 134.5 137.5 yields 0.8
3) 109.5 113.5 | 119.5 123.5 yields 1.2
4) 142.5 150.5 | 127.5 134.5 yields 0.4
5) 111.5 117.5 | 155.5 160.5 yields 2.3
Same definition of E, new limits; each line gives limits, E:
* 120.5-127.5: 0.90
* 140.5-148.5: 0.57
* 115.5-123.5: 0.80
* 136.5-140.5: 0.62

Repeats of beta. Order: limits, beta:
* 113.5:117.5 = 24.3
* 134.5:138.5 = 23.7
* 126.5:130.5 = 24.1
